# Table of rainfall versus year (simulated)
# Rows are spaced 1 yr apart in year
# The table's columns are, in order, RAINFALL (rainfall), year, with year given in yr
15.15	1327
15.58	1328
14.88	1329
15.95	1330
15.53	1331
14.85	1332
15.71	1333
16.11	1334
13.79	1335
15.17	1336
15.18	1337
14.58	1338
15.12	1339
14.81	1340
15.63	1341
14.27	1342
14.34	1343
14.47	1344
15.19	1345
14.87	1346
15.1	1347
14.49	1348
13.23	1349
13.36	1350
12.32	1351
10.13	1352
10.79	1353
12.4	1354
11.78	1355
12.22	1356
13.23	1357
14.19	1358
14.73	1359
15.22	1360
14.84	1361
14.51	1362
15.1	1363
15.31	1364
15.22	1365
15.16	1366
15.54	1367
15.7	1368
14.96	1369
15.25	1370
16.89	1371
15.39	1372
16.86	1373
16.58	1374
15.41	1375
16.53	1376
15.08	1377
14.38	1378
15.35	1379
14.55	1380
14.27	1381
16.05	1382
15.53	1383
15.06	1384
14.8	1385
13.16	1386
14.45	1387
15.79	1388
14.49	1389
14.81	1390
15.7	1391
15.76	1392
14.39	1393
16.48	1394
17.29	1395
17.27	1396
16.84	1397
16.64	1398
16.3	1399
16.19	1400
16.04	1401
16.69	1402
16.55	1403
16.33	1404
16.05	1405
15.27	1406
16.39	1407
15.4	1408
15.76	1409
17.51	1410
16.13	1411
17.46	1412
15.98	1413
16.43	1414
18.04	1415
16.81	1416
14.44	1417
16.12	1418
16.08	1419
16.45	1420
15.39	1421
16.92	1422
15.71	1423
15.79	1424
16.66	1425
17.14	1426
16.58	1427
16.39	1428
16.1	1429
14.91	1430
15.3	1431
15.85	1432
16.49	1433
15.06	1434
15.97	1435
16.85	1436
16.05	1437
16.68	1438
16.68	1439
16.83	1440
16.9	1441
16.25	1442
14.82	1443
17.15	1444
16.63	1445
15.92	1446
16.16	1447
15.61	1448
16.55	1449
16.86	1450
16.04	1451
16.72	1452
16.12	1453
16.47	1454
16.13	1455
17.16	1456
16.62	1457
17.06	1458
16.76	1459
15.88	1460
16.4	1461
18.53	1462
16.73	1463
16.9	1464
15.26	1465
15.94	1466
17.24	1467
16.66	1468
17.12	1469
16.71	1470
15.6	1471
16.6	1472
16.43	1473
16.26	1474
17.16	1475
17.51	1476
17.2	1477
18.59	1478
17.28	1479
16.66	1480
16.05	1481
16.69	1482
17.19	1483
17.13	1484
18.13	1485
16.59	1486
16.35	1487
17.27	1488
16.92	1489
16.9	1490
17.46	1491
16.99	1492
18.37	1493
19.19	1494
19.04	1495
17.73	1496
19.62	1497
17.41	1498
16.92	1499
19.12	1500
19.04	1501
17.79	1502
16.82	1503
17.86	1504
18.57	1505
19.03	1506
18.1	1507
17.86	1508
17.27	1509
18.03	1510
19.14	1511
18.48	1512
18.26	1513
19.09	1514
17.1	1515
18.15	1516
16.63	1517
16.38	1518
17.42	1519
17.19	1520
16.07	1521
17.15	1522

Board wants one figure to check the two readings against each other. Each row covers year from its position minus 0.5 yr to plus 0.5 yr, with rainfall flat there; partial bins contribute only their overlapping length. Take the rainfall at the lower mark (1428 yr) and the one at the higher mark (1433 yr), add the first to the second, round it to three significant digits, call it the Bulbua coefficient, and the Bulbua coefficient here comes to 32.9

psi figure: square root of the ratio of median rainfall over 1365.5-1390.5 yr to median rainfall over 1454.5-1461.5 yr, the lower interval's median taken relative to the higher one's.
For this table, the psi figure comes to 0.958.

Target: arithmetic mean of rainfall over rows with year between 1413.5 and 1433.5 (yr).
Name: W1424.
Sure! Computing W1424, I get 16.2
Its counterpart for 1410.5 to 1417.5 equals 16.5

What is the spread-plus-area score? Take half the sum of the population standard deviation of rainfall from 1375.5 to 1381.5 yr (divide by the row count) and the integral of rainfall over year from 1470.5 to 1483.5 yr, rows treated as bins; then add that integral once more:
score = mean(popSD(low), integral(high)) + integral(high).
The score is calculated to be 329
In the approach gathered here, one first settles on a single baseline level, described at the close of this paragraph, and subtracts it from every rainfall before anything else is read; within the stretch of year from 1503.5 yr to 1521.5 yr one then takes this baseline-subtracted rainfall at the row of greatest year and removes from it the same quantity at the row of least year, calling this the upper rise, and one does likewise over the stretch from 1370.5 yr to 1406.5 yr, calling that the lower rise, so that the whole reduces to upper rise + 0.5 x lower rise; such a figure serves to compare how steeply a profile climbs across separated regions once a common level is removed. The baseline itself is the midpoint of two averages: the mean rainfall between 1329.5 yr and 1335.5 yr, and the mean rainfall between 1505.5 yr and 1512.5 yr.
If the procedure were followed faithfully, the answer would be -2.6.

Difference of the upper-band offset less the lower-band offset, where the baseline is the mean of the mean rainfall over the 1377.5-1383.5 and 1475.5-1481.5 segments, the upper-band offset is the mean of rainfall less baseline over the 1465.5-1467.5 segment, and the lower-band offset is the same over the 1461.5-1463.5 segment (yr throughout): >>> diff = -1.0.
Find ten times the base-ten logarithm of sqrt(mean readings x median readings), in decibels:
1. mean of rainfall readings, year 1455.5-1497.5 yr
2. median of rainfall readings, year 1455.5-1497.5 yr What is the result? 12.3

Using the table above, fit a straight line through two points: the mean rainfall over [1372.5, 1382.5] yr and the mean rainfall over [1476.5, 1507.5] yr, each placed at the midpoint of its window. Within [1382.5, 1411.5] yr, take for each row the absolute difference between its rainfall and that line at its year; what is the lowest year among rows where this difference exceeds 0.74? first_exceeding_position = 1385 yr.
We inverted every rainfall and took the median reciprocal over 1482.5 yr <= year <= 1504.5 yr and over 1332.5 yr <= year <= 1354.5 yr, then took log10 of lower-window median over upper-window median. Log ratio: 0.079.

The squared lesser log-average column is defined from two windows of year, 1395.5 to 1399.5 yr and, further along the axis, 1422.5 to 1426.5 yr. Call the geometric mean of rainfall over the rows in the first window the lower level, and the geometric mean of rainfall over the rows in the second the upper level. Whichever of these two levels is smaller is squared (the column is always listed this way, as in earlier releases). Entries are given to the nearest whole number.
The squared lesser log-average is 266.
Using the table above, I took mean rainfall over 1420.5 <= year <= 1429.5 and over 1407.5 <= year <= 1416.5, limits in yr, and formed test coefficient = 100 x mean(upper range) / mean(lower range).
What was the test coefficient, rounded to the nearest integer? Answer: 98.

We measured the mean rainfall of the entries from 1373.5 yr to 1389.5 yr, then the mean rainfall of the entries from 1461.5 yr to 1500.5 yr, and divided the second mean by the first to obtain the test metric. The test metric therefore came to 1.14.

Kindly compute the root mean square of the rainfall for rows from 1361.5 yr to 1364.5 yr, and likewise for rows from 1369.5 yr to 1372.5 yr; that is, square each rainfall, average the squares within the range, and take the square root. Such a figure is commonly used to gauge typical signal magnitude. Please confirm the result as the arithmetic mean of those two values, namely 15.4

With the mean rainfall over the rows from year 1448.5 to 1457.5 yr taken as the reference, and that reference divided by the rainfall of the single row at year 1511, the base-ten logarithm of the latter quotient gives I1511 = -0.064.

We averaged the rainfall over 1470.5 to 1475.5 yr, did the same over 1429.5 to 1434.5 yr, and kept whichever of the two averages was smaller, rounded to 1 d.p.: 15.5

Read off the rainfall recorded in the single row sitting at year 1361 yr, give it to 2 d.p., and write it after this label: 14.84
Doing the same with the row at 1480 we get 16.66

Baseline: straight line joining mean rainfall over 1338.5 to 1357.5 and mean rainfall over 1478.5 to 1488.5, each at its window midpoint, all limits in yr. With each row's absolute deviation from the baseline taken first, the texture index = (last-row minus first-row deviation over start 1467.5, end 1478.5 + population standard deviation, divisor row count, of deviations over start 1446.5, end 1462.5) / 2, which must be 1.1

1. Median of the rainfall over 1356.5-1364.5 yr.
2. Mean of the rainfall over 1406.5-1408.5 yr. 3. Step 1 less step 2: -1.11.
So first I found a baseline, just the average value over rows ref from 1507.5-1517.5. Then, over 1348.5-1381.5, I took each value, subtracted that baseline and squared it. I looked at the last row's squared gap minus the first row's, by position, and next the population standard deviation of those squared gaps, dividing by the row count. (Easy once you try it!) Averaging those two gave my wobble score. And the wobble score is 2.7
